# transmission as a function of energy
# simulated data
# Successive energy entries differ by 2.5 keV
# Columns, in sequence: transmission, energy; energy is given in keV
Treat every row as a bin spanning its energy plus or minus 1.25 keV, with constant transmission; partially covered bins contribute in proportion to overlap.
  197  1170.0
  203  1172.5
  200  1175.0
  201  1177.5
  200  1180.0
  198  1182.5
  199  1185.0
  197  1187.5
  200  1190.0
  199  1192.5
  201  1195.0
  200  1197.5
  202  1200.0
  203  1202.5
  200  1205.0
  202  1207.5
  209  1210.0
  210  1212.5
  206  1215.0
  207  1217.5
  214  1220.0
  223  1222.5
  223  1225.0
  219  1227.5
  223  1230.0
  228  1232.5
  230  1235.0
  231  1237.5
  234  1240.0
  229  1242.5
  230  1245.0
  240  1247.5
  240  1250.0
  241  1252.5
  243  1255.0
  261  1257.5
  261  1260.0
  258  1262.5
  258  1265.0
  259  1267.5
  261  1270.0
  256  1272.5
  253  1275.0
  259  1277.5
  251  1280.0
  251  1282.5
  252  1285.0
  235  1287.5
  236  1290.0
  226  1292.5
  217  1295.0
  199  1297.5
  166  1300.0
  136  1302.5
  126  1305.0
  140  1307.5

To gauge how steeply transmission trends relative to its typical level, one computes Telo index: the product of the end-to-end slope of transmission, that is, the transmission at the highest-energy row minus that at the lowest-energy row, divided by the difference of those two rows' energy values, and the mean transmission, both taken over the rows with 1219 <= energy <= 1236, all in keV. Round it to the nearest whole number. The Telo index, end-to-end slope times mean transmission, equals 238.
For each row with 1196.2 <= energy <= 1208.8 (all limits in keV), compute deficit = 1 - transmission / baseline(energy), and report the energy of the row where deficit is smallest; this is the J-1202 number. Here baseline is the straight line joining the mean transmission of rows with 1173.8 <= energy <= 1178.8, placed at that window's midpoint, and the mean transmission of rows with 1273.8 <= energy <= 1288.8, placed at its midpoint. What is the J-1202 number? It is 1200.0 keV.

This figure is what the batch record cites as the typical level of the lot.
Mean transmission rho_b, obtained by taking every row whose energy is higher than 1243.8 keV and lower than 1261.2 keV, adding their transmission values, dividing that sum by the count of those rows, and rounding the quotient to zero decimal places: 245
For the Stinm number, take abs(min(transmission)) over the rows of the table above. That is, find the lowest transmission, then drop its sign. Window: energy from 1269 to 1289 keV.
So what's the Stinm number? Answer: 235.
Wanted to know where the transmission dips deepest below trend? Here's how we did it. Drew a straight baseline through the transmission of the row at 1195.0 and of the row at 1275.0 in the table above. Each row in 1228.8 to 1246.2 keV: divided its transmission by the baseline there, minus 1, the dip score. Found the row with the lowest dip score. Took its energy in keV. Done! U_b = 1245.0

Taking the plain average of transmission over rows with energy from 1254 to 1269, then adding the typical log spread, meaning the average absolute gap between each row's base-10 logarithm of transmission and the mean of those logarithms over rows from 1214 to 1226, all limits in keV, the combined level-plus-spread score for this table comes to 257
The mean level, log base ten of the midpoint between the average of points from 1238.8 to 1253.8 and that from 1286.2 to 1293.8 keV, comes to 2.37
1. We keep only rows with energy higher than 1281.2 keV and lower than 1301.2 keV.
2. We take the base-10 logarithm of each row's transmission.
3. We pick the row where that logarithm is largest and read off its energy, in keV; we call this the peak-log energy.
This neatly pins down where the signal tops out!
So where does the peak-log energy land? 1285.0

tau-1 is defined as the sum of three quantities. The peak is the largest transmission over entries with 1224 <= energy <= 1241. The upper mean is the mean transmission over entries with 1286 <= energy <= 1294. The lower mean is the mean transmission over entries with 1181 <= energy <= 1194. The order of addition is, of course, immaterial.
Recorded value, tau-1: 665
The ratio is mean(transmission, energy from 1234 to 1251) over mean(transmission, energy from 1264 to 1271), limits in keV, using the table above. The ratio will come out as 0.90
